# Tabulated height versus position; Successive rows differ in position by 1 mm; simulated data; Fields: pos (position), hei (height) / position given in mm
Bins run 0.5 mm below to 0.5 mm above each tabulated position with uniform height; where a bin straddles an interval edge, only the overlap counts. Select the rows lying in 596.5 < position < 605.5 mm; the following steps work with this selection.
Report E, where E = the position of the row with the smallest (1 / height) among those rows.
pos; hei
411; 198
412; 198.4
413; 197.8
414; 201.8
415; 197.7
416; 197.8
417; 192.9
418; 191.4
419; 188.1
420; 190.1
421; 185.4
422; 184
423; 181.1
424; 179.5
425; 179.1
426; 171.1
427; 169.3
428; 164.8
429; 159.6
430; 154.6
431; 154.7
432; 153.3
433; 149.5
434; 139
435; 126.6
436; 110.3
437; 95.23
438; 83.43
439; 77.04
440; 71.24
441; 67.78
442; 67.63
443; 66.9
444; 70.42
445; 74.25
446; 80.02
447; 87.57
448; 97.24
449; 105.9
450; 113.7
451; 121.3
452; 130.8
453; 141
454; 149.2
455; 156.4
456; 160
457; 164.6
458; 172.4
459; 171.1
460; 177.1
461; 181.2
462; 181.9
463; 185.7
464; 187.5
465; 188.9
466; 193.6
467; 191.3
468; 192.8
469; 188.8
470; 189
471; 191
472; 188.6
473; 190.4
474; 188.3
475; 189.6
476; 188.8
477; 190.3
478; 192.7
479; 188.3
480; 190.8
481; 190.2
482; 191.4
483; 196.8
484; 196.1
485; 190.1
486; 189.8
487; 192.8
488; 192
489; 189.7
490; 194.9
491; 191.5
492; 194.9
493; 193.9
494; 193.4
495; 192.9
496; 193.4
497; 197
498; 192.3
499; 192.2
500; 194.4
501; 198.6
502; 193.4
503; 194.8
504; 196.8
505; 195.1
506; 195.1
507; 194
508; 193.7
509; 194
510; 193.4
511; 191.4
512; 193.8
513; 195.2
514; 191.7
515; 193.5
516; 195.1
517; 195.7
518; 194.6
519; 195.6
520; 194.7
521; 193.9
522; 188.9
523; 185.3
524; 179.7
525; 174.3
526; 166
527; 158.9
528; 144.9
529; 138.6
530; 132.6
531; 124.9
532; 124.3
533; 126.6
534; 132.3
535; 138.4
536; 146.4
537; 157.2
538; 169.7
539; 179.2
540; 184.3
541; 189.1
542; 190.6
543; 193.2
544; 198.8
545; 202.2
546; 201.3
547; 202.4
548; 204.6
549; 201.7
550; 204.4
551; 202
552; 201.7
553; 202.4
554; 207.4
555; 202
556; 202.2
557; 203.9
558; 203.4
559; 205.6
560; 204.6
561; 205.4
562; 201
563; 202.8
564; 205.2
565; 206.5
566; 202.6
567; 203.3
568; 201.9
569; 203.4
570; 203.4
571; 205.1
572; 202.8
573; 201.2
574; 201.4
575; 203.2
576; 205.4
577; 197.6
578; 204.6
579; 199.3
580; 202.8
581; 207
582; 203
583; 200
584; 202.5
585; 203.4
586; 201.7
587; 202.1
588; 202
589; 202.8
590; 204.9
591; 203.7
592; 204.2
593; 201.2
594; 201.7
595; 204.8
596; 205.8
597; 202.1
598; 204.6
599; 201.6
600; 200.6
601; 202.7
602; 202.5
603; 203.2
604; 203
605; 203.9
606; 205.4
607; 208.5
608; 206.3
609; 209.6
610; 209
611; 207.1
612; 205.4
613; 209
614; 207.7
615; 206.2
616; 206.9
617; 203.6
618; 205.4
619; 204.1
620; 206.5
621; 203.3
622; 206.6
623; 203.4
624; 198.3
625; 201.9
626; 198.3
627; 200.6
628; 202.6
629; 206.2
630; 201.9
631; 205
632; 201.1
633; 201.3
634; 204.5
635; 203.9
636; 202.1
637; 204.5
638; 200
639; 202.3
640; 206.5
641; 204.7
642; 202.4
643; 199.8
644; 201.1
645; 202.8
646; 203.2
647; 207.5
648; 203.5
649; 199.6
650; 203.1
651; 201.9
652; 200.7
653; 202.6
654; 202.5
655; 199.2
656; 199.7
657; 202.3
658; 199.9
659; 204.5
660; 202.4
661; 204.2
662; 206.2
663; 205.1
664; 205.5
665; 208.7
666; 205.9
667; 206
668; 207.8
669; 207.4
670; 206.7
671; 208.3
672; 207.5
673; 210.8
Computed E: 598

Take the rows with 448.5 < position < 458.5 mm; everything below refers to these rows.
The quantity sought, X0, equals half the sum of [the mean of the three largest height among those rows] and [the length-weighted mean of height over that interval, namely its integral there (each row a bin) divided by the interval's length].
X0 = 154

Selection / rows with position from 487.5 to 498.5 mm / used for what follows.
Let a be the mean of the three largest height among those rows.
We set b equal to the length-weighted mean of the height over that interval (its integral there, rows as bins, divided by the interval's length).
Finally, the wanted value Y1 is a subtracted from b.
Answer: -2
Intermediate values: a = 196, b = 193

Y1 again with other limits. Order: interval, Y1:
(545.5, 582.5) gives -4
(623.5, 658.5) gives -5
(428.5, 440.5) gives -33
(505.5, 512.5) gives -1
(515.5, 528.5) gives -13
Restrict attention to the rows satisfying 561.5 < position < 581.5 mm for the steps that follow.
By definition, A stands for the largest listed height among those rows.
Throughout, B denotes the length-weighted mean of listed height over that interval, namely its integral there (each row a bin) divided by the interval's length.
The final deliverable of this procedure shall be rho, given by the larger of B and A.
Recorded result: 207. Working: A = 207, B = 203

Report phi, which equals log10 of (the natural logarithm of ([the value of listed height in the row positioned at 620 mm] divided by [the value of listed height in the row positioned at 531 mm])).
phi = -0.30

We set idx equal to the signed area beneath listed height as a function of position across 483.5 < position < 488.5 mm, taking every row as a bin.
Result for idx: 961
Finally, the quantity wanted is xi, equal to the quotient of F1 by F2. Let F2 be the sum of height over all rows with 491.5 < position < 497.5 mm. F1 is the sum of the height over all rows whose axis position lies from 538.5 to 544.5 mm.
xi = 0.97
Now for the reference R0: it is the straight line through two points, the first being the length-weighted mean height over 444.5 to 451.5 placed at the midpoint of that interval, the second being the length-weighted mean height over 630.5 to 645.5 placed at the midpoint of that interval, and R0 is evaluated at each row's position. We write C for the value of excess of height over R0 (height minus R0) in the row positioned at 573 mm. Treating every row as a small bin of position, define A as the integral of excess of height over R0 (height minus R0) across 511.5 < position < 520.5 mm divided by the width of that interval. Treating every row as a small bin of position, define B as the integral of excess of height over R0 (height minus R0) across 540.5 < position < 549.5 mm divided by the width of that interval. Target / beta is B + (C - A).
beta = 22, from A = 59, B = 47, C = 35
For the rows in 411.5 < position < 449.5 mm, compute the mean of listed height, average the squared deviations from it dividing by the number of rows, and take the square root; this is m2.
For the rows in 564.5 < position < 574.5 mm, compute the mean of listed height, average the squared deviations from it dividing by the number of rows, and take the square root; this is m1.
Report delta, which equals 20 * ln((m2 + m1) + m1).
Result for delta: 79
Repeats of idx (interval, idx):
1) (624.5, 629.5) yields 1010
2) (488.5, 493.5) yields 965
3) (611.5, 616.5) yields 1035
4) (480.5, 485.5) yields 965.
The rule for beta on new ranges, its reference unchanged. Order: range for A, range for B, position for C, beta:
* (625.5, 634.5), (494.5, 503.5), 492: 138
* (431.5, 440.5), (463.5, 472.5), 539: 92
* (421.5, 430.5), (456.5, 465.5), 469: 68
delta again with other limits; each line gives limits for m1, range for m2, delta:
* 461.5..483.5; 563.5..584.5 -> 42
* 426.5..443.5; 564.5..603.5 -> 87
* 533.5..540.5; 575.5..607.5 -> 74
